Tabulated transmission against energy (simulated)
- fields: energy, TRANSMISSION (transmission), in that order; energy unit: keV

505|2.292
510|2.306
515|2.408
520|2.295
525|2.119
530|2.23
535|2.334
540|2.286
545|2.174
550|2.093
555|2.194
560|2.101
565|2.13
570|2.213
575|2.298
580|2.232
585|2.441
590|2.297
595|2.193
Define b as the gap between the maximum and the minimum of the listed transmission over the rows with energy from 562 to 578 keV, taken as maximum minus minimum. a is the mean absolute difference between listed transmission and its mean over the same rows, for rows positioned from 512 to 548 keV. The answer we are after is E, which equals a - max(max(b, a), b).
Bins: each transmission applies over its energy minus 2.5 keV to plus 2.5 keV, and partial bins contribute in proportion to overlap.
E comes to -0.09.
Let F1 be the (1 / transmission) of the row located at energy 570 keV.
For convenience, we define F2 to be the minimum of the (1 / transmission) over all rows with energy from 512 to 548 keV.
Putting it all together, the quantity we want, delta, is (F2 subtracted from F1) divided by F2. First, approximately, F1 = 0.452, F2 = 0.415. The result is 0.09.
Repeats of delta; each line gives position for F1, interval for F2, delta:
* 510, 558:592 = 0.06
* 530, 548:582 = 0.03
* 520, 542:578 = 0.00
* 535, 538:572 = -0.02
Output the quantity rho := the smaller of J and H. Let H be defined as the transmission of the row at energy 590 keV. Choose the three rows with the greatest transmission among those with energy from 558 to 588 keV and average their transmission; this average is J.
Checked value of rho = 2.30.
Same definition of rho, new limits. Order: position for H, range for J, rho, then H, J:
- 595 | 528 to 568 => 2.19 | 2.193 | 2.28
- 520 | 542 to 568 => 2.17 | 2.295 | 2.17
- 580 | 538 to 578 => 2.23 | 2.232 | 2.27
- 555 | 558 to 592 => 2.19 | 2.194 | 2.35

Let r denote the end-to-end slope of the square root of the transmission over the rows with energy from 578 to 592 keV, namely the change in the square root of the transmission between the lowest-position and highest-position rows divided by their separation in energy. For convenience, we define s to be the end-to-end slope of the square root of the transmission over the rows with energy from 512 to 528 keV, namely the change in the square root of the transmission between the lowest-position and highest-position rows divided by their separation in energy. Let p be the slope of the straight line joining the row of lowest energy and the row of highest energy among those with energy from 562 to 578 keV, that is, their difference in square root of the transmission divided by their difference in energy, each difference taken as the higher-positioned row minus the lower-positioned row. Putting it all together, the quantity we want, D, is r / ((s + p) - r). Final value -0.4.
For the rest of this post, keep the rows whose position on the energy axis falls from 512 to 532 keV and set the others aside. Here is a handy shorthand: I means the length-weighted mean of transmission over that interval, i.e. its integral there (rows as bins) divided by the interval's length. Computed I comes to 2.26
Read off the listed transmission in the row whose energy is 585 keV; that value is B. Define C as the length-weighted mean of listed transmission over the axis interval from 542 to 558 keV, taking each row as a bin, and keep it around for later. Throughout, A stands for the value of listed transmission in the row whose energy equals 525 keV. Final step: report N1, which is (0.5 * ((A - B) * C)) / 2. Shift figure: -0.17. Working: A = 2.119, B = 2.441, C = 2.16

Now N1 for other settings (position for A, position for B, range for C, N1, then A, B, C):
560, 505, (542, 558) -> -0.10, 2.101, 2.292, 2.16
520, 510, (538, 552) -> -0.01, 2.295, 2.306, 2.18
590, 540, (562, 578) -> 0.01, 2.297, 2.286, 2.21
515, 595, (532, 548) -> 0.12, 2.408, 2.193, 2.26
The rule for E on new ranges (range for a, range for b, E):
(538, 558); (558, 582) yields -0.14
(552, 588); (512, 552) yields -0.23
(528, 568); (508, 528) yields -0.22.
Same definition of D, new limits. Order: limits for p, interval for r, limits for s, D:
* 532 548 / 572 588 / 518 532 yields -0.4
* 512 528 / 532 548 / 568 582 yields 1.5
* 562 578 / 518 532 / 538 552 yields -1.7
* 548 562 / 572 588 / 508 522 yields -1.0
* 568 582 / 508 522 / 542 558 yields -0.2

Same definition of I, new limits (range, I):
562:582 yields 2.21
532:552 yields 2.23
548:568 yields 2.13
